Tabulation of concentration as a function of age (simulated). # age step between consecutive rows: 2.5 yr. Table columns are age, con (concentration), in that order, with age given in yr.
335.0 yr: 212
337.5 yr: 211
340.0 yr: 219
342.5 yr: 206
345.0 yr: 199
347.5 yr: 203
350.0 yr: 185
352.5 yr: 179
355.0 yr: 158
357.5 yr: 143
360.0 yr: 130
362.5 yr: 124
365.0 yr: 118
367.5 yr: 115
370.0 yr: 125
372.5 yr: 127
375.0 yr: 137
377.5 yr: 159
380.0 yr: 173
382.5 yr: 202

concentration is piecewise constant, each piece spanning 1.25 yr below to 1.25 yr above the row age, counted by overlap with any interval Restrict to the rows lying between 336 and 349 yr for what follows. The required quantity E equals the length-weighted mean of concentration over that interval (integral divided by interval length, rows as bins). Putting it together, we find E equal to 207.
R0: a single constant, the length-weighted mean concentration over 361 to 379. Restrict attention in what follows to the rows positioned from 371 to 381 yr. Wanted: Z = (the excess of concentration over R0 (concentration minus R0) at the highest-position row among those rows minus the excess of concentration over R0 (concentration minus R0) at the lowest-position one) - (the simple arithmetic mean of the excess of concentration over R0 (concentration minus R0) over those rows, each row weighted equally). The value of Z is 27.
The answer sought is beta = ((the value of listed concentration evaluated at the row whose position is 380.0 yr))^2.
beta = 29929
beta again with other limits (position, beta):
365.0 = 13924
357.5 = 20449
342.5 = 42436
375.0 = 18769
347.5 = 41209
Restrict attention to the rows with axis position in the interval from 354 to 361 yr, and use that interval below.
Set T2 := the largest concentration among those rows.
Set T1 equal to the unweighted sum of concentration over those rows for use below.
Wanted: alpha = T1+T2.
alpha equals 589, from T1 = 431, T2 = 158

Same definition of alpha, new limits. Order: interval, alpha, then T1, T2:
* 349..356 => 707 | 522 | 185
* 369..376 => 526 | 389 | 137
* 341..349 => 814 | 608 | 206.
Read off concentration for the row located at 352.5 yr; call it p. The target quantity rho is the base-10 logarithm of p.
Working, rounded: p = 179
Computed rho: 2.25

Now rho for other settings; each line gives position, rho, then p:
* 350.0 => 2.27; 185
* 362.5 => 2.09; 124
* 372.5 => 2.10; 127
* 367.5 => 2.06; 115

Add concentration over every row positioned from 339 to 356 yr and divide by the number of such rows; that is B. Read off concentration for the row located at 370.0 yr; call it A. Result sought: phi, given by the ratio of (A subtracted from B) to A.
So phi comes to 0.54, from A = 125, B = 193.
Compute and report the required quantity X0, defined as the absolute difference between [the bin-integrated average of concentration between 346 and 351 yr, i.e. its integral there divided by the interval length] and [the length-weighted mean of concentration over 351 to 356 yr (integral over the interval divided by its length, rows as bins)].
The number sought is 25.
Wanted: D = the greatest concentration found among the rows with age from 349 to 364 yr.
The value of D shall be 185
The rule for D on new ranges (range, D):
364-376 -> 137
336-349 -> 219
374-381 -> 173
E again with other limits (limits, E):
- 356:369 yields 127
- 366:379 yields 133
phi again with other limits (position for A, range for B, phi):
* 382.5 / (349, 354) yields -0.10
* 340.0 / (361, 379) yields -0.41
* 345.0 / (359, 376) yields -0.37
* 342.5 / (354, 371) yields -0.37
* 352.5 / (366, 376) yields -0.30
